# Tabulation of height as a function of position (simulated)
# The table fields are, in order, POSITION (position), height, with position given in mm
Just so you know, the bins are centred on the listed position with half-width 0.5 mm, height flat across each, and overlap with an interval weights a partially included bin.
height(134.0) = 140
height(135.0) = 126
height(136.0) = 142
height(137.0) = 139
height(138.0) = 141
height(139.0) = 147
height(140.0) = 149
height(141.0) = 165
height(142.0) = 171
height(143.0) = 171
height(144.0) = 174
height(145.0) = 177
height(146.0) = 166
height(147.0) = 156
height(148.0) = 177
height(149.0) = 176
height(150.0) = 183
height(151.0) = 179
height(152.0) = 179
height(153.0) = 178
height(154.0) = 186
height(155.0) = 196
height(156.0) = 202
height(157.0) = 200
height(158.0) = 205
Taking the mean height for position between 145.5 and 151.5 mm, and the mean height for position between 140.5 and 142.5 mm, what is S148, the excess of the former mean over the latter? 5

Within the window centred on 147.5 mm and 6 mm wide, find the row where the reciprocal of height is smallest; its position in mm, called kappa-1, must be 150.0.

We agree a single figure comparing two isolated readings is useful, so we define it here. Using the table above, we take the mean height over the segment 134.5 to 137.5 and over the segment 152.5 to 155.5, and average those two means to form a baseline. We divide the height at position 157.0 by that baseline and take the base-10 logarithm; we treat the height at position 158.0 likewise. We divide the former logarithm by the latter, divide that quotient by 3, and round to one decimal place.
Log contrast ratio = 0.3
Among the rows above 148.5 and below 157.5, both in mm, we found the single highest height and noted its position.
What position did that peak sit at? 156.0 mm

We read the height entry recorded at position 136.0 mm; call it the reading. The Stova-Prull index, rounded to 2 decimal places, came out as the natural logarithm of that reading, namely 4.96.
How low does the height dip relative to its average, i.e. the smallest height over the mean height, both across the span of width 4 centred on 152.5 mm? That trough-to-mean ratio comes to 0.986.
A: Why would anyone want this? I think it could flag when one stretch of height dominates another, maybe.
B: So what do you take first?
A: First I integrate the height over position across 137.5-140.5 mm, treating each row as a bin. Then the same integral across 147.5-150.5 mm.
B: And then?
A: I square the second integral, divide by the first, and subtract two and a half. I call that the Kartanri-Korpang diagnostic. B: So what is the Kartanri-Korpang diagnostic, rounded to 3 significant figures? 655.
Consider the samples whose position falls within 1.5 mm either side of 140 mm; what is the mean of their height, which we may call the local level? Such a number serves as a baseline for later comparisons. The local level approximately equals 154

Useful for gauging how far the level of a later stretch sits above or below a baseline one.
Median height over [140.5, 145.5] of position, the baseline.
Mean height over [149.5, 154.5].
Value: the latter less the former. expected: 10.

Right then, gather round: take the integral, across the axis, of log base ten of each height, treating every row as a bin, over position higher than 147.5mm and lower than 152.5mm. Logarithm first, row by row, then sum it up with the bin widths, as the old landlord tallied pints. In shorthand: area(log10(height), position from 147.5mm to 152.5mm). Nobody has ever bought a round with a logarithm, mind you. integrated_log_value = 11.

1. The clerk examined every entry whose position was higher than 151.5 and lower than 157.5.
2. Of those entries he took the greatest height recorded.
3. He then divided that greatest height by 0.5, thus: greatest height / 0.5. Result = 404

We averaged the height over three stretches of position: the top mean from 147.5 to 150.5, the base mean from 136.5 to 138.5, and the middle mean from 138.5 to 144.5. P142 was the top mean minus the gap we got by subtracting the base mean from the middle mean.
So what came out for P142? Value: 156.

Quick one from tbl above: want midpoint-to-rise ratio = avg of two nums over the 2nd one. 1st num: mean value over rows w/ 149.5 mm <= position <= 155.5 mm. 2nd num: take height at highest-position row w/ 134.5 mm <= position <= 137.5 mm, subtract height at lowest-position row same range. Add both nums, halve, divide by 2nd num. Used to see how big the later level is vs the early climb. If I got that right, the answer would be 8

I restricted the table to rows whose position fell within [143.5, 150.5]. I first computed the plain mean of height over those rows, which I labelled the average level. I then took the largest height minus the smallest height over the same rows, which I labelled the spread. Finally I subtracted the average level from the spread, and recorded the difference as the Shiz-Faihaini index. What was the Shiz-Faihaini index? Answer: -146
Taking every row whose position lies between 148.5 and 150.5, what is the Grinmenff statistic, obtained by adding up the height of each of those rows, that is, 359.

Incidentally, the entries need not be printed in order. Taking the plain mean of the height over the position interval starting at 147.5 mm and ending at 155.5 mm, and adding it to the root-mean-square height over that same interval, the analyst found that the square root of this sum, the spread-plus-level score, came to 19.1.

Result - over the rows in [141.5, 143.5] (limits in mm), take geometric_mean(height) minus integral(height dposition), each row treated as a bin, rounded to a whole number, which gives -171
